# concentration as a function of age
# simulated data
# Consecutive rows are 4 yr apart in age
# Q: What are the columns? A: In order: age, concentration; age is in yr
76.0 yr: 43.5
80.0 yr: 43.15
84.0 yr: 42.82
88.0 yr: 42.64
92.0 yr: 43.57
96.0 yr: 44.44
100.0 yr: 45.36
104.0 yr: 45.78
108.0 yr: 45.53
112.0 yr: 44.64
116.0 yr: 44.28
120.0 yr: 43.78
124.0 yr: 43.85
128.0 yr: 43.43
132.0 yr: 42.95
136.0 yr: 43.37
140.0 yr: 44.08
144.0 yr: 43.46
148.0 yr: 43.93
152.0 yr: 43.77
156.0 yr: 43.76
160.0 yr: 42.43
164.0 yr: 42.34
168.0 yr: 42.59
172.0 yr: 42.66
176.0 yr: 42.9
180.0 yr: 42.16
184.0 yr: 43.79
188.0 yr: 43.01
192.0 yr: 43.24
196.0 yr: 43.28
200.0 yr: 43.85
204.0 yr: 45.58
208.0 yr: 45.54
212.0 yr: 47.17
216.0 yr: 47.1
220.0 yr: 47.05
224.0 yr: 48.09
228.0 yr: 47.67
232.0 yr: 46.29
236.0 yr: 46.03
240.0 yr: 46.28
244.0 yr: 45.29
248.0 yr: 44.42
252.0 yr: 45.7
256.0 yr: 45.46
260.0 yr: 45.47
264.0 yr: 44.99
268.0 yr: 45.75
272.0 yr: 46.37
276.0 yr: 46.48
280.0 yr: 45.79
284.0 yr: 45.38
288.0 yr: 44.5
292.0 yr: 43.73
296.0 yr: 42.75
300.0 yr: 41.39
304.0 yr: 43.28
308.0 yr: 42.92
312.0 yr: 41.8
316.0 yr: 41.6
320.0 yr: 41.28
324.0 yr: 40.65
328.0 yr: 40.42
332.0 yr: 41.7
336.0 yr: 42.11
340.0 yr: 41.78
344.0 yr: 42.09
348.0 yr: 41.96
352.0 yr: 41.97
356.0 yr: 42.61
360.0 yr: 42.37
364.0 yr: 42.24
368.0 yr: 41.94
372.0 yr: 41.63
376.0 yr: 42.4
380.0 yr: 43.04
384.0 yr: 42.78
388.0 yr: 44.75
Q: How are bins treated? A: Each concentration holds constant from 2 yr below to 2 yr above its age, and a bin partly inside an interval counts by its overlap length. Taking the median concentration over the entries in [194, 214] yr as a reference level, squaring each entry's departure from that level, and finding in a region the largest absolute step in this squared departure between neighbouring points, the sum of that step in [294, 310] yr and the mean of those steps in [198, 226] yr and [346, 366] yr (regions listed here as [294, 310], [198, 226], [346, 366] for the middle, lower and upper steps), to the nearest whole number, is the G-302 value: 16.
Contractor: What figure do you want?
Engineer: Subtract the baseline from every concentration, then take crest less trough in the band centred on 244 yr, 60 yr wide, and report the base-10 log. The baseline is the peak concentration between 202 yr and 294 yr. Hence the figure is 0.6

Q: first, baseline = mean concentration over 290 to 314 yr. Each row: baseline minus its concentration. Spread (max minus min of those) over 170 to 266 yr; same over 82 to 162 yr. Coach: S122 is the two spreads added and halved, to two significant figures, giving 4.6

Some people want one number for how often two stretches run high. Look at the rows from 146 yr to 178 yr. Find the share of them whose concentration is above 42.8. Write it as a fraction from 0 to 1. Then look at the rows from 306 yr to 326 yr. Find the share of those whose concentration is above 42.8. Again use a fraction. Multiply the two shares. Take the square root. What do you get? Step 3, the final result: 0.3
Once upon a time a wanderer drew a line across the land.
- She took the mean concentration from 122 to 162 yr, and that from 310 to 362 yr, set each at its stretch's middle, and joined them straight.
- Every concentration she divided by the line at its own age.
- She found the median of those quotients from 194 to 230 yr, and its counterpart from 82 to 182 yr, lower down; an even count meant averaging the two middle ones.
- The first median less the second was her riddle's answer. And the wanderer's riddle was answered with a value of 0.10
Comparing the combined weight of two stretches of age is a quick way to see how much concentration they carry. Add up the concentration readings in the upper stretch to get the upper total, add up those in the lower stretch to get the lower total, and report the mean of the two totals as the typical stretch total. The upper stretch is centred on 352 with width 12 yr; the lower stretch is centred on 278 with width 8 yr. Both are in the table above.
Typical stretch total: 109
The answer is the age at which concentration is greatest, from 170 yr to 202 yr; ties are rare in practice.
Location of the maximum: 200.0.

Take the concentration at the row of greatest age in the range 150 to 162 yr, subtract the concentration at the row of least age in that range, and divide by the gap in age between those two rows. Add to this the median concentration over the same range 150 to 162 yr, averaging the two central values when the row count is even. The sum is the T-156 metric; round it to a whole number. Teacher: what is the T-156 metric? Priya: 44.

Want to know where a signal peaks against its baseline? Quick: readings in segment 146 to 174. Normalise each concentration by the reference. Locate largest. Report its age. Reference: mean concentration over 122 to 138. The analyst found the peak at 148.0 yr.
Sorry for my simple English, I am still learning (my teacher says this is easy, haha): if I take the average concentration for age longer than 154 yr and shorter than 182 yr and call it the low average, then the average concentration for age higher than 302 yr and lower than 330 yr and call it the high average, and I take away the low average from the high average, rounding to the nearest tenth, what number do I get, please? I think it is -1.0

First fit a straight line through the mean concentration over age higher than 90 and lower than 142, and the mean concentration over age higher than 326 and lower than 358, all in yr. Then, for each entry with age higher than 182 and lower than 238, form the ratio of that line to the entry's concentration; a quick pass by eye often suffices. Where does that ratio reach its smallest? 224.0 yr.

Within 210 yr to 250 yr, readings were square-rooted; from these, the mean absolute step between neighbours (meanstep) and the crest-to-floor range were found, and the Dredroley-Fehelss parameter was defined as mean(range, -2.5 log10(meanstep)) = 1.84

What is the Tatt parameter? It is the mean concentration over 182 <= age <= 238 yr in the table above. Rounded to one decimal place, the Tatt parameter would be 45.5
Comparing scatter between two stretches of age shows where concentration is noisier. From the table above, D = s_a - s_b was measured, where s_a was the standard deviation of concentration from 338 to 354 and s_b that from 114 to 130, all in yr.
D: -0.2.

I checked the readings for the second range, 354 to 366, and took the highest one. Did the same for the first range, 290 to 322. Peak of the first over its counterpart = 1.03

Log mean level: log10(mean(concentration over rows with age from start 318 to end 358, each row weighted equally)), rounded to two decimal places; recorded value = 1.62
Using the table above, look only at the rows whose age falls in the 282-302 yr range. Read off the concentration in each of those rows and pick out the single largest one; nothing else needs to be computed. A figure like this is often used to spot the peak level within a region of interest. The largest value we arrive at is 45.38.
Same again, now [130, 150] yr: 44.08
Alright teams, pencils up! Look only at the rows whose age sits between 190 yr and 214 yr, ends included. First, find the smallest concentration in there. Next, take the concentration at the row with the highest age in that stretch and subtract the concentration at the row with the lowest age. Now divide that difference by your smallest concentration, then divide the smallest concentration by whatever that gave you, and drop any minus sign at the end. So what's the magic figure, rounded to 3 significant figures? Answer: 476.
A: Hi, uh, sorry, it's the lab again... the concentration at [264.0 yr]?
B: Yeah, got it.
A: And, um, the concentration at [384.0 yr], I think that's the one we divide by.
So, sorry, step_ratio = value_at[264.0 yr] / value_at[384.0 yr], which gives 1.05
